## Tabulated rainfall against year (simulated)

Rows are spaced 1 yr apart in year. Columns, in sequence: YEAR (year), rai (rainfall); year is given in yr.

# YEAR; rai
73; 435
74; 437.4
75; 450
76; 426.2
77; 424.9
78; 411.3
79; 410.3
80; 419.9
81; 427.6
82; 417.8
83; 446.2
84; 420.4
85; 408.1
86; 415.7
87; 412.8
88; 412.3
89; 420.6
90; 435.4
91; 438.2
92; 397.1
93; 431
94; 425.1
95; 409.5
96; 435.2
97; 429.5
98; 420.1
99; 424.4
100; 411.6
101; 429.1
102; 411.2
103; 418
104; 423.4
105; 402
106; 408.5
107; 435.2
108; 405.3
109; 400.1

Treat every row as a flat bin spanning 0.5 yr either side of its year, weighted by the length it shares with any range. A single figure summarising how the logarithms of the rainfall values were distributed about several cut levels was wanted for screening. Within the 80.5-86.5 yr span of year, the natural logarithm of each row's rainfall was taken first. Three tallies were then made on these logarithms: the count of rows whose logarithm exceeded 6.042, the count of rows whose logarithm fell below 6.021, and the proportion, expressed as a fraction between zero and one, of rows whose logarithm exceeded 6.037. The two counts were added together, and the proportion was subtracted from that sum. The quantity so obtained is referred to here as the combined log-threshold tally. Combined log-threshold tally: 2.5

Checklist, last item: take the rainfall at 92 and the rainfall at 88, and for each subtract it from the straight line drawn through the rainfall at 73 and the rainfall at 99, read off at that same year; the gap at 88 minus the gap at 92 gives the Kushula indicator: -14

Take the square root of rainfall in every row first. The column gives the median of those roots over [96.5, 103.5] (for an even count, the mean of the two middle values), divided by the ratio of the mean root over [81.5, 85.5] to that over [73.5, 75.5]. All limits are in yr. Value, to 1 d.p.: 21.0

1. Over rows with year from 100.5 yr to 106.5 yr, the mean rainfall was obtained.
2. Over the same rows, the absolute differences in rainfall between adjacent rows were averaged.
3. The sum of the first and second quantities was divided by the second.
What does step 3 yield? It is 37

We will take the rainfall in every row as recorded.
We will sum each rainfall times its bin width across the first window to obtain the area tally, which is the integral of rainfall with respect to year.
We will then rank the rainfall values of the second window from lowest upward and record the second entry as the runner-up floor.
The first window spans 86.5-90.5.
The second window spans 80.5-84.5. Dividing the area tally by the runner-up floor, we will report 4.00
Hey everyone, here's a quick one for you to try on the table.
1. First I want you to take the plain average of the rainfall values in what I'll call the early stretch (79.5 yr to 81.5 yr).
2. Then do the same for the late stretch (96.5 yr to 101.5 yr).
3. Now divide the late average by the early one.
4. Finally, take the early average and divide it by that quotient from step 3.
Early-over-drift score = 425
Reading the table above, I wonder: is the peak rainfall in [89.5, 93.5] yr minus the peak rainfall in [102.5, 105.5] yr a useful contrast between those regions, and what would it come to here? 14.8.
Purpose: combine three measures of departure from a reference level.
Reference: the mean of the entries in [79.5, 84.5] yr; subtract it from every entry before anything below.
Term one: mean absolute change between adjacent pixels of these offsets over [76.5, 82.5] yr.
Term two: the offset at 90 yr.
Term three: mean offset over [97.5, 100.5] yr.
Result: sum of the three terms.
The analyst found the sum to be 10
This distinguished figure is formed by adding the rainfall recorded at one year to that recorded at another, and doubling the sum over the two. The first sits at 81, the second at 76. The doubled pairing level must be 1708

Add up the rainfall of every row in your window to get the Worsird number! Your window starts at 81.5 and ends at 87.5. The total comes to 2521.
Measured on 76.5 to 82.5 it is 2512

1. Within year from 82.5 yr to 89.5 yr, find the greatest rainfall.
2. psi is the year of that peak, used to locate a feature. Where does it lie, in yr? 83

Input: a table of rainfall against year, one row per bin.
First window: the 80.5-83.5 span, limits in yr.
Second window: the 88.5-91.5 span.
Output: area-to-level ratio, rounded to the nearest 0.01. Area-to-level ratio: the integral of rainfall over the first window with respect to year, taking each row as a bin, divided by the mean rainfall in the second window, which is 2.99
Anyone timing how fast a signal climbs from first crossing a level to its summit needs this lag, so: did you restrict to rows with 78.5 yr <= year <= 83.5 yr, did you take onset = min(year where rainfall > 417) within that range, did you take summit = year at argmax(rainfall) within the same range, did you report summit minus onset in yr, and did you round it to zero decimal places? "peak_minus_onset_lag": 3 yr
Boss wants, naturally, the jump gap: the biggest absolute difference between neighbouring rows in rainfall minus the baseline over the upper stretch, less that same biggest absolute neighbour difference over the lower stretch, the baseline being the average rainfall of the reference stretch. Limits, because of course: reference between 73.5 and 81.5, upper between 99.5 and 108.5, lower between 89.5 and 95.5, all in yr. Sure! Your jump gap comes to -11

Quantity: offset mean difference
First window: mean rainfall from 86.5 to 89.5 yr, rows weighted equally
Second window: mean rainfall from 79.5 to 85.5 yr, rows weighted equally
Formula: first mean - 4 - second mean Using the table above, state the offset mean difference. -12.1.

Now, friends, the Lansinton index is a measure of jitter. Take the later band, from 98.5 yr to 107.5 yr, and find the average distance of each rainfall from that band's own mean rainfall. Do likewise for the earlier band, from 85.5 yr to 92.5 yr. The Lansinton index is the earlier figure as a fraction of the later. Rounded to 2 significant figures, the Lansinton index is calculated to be 1.2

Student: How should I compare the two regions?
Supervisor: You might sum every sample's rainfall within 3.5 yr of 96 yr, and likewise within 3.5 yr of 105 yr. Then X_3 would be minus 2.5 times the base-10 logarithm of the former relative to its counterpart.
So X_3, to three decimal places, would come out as -0.026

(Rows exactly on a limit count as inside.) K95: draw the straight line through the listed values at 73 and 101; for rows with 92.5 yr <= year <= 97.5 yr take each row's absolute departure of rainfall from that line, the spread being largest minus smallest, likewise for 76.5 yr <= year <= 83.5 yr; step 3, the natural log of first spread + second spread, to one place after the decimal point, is 3.6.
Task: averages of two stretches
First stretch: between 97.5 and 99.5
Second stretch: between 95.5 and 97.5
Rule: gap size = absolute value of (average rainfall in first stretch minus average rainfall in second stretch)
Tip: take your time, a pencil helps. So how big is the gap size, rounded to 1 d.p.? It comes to 10.1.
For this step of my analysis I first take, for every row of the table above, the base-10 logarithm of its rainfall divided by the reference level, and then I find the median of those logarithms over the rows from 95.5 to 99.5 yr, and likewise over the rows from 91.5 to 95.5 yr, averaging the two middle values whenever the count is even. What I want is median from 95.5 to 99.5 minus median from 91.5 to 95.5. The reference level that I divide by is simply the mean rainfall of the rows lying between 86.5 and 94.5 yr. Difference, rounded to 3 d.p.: 0.010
